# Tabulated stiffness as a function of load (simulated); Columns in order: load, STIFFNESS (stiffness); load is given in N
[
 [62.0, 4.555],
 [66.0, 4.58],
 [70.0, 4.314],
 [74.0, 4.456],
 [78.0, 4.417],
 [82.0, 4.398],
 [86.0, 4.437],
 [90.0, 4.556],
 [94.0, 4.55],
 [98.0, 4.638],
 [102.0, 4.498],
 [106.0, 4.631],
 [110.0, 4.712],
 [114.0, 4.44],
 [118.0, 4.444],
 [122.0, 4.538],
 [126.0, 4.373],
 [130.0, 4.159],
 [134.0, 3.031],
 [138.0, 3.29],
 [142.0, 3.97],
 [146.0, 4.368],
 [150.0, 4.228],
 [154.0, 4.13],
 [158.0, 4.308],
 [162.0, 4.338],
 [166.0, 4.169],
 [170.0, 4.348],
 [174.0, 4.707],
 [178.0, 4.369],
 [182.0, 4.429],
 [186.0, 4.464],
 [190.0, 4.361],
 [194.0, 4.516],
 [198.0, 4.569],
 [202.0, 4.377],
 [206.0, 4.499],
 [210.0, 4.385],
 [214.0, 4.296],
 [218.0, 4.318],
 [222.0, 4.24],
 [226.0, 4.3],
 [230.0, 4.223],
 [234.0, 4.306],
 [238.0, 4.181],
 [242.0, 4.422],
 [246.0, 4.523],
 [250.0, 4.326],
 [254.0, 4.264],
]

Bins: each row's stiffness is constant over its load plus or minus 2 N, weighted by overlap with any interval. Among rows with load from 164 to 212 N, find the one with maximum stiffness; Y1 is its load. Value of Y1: 174.0 N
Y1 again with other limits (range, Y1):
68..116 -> 110.0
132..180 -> 174.0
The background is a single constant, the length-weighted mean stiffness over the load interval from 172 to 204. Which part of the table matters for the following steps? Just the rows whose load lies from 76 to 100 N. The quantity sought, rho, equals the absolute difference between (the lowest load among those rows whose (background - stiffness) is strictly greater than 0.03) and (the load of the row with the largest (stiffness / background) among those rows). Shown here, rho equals 20 N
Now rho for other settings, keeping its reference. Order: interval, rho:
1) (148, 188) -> 24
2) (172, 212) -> 4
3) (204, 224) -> 4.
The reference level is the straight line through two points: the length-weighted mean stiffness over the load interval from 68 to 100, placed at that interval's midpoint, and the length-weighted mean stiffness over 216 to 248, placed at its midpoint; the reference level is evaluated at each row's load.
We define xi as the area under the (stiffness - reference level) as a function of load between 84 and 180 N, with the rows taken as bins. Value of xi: -11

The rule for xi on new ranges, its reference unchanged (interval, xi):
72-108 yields 2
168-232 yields 3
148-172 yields -3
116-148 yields -13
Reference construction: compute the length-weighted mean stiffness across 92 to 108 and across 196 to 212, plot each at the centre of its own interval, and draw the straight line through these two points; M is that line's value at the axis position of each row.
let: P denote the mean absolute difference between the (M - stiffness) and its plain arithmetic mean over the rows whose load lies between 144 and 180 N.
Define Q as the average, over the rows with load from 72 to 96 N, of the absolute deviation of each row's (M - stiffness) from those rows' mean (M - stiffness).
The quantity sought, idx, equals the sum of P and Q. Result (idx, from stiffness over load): 0.17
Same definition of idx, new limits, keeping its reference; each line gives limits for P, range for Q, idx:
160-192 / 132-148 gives 0.61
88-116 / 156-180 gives 0.19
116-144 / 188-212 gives 0.54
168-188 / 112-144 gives 0.54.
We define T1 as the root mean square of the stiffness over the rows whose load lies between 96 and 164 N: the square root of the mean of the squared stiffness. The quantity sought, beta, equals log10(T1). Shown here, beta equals 0.630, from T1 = 4.26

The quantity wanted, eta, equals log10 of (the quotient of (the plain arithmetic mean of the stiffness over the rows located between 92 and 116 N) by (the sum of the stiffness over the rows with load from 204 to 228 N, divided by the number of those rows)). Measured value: 0.023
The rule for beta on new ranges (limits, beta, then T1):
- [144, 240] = 0.639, 4.35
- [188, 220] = 0.645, 4.42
